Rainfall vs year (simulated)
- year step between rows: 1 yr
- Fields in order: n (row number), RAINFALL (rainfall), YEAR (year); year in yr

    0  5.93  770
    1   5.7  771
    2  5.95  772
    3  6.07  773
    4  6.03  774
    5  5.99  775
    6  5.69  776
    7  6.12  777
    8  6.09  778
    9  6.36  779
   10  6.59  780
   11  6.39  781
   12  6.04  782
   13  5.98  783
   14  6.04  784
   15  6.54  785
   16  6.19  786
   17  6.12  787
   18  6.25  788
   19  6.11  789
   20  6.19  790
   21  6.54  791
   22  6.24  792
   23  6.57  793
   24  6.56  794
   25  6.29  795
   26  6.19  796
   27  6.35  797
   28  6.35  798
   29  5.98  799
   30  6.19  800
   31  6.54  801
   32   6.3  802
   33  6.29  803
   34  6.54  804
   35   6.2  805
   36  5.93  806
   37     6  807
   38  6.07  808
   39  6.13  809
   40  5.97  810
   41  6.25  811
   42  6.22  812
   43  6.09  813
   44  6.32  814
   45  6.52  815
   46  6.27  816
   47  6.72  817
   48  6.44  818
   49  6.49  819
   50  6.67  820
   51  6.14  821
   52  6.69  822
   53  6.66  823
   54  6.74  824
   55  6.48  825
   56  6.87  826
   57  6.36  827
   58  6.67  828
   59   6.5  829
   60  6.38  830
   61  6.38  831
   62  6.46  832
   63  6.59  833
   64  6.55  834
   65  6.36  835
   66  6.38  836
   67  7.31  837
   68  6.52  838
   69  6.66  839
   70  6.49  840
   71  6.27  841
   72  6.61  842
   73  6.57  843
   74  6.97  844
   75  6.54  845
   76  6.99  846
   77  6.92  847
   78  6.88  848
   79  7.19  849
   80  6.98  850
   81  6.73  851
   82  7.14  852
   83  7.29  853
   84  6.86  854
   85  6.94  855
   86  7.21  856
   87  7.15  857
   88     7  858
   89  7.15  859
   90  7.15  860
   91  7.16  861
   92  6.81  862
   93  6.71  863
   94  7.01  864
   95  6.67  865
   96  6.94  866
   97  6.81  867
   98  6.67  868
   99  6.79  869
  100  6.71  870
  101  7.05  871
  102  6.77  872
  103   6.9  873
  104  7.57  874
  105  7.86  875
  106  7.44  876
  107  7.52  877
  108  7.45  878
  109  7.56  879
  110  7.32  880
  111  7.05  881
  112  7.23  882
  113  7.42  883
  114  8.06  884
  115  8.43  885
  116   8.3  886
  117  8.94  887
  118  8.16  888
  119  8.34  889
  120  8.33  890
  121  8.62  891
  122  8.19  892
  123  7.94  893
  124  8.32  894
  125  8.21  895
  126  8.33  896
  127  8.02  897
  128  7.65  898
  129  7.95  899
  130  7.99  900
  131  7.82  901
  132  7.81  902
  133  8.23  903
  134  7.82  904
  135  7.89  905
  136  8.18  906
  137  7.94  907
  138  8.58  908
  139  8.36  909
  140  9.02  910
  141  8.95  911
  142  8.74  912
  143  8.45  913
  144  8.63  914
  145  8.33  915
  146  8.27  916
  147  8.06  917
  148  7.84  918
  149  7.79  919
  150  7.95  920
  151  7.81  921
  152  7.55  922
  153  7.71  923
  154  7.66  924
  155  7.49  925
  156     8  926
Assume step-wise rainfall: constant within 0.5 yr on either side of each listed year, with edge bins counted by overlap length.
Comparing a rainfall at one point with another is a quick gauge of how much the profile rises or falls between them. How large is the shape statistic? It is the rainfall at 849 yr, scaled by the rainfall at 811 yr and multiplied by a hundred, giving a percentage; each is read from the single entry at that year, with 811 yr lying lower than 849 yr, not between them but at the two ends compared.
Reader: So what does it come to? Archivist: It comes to 115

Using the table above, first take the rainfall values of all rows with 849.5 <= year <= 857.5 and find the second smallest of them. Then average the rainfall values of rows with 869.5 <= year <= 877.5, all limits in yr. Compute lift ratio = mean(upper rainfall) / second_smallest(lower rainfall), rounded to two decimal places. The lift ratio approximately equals 1.05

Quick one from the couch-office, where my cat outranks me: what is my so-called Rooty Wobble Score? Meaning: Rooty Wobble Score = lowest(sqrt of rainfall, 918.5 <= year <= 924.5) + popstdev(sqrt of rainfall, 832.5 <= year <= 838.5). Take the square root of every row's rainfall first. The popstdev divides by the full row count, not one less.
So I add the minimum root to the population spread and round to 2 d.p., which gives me 2.81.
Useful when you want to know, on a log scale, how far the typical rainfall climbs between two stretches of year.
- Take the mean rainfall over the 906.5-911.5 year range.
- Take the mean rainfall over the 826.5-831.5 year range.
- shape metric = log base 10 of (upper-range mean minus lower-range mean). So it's 0.3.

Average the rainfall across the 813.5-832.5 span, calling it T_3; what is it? 6.5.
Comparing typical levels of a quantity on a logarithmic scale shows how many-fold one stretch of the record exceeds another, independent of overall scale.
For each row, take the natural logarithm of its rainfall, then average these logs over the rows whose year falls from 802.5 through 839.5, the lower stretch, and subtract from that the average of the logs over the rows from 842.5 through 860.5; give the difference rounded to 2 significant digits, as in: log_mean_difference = -0.083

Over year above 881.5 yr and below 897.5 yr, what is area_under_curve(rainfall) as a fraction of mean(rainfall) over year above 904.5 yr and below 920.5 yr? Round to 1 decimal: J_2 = 15.7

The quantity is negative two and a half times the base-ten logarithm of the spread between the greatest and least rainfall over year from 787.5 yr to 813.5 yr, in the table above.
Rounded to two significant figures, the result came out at 0.48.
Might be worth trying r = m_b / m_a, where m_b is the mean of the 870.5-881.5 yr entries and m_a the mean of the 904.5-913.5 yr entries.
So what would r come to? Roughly 0.865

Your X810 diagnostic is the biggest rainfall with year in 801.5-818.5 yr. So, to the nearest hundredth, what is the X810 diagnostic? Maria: 6.72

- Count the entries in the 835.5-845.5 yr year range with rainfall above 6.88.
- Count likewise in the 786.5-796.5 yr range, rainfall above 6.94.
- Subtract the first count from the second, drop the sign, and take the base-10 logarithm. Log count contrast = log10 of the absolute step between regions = 0.30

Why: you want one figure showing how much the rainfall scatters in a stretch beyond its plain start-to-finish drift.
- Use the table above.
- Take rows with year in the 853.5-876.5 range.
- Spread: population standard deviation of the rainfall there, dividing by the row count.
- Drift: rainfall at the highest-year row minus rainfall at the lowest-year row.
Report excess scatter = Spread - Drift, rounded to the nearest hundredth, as -0.29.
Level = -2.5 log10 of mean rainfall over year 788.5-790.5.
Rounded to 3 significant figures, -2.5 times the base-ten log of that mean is -1.97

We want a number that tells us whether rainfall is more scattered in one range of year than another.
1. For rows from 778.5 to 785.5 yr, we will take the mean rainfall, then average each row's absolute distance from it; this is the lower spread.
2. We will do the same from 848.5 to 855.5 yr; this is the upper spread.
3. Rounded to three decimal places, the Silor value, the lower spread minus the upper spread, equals 0.059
